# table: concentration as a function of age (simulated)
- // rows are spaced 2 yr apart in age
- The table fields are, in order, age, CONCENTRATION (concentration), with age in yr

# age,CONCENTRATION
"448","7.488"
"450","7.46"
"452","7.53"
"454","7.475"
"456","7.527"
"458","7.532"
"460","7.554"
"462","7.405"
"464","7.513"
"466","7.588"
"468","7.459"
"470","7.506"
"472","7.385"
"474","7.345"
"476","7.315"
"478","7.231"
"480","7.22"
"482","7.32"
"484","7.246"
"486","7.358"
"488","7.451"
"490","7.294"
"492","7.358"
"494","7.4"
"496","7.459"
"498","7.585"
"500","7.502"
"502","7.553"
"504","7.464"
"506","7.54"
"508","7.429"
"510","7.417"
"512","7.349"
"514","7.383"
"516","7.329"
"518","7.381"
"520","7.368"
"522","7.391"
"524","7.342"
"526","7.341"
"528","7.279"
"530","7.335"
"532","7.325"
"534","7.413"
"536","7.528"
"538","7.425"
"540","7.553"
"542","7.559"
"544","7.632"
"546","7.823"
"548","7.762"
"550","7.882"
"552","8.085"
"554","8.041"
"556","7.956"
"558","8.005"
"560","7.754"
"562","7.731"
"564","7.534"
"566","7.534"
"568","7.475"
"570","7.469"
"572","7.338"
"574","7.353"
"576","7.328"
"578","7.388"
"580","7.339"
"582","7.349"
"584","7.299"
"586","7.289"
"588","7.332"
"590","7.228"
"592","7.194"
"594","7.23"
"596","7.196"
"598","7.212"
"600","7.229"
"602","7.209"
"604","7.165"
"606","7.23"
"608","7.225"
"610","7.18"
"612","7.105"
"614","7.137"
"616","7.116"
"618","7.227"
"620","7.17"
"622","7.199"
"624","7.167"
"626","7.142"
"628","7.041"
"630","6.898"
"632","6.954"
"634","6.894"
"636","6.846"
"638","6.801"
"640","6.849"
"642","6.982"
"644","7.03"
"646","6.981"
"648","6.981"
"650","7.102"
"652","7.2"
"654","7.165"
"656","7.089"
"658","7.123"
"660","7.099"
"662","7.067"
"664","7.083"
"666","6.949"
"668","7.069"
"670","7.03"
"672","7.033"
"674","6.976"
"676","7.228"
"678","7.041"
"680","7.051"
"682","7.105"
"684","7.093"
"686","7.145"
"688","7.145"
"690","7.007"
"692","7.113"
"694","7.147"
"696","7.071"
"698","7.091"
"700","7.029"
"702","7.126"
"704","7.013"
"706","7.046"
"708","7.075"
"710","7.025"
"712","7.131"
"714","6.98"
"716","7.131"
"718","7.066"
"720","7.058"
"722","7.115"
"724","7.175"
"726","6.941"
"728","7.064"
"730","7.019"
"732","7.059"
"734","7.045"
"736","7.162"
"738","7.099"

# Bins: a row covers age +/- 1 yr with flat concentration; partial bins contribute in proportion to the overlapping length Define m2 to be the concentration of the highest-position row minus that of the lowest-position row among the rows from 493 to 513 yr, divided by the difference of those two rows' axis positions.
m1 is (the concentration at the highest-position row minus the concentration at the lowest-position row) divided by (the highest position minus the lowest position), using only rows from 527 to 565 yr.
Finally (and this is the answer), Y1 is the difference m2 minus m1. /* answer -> -0.010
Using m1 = 0.007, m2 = -0.003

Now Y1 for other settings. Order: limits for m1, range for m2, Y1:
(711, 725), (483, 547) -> 0.006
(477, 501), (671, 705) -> -0.013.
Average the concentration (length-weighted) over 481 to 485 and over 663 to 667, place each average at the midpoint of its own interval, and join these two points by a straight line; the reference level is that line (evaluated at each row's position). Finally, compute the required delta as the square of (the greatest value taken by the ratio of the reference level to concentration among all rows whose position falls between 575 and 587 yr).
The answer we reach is 0.96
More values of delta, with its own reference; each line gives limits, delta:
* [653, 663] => 0.99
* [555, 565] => 0.90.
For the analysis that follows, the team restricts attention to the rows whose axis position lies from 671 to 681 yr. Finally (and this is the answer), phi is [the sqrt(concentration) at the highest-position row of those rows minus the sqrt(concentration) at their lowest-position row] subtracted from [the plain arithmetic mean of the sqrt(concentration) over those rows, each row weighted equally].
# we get 2.65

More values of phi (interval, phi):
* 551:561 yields 2.88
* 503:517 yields 2.75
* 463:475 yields 2.76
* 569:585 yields 2.74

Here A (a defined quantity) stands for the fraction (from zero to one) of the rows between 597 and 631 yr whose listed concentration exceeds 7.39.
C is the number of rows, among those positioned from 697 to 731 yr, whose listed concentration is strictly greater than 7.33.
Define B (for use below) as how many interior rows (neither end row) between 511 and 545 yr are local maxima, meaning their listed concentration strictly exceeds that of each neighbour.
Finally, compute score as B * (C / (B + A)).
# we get 0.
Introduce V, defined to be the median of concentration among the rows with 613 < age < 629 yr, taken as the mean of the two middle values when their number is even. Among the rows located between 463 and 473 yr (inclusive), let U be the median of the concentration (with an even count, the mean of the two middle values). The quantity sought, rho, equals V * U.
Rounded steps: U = 7.5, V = 7.15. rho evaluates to 53.7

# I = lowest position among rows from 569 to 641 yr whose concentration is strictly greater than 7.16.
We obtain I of 570 yr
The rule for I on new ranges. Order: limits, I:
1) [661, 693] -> 676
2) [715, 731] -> 724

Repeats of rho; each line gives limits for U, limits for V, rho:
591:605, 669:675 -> 50.7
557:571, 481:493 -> 55.3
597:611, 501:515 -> 53.6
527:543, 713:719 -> 52.4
